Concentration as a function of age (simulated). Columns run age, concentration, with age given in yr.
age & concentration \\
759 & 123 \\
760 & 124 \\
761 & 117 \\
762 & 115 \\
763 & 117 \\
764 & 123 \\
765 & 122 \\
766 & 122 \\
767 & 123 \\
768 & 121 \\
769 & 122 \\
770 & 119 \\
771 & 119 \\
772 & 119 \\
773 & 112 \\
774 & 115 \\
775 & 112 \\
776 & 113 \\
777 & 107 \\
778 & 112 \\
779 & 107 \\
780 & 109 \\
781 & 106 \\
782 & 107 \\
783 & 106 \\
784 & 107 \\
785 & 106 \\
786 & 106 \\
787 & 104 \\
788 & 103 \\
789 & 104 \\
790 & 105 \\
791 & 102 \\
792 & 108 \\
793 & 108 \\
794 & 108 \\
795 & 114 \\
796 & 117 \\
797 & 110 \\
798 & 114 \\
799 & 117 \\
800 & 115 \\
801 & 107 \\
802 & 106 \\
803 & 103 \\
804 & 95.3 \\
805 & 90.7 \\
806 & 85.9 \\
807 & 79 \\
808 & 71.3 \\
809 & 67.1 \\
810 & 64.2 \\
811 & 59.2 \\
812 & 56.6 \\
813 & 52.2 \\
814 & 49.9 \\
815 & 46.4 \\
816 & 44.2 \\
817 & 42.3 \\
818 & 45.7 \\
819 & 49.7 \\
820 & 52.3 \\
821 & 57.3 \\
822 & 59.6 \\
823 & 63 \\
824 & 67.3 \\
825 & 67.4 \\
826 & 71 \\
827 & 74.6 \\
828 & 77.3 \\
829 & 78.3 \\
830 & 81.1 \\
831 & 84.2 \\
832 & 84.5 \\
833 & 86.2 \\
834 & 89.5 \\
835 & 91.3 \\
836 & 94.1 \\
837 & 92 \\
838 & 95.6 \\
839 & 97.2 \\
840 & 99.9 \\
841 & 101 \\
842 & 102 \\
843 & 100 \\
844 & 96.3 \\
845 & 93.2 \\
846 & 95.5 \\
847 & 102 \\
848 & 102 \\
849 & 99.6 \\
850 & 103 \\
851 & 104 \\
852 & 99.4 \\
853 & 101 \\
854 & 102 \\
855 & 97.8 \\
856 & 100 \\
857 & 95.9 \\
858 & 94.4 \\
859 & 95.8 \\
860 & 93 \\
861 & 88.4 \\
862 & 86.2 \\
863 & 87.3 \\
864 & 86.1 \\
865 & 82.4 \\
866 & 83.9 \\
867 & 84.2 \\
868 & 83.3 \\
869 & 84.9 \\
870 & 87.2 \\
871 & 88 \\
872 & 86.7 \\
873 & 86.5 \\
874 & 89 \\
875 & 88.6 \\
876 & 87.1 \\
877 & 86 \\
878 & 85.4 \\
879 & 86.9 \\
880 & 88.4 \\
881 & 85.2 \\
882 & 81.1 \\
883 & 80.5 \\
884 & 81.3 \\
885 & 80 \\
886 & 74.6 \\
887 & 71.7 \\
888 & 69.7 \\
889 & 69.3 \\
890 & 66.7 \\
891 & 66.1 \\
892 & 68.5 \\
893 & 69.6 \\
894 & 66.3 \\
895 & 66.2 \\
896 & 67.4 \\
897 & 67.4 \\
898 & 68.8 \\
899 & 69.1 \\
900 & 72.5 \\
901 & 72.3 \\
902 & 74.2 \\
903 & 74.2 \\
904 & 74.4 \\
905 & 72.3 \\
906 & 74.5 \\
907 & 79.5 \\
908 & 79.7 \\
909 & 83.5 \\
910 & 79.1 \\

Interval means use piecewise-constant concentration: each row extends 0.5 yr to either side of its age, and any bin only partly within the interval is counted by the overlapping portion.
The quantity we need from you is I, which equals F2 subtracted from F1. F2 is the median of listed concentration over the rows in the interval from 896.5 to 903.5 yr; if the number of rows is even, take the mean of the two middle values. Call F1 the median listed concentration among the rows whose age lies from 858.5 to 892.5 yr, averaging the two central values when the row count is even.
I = 13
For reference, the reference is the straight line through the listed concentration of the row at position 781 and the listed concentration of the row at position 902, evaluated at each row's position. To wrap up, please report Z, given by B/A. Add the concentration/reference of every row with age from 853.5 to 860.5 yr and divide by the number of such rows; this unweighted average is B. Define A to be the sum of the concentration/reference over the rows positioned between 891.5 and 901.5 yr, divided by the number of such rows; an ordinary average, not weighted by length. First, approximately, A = 0.9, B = 1.13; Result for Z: 1.2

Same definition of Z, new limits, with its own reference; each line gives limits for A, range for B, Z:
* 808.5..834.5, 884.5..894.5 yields 1.3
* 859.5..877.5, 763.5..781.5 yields 1.0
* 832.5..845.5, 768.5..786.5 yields 1.0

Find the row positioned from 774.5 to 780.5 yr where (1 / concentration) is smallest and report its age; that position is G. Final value 776 yr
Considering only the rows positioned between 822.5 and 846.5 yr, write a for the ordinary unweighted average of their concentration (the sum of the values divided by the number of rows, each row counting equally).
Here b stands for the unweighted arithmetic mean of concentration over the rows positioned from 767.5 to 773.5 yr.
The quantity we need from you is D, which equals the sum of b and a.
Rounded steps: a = 86.8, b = 119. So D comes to 205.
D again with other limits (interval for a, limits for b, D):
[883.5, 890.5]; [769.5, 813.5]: 174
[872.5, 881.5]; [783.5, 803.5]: 195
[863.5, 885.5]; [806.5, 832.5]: 148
